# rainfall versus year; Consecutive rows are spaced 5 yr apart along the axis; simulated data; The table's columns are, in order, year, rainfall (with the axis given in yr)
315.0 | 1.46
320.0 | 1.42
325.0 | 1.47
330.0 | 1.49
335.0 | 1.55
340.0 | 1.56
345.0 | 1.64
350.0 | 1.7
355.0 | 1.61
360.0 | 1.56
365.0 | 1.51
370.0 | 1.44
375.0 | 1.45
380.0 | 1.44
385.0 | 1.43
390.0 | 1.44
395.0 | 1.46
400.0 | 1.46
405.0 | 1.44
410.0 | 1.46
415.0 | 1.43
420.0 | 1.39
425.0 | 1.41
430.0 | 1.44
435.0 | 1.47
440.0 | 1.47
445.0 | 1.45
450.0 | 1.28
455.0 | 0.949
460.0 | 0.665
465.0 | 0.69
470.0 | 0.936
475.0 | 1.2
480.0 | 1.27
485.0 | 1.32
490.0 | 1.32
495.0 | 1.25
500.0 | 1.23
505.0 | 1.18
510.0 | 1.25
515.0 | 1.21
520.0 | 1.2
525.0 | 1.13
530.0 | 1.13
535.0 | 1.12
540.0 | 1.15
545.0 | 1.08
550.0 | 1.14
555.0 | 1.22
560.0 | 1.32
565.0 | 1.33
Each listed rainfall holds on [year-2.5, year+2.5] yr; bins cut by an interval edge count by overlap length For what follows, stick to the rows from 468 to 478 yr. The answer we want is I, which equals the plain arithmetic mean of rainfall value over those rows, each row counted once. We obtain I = 1.07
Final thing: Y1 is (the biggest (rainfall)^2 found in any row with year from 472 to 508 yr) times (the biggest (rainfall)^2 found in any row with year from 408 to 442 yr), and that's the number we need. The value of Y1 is 3.77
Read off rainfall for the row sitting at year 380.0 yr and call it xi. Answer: 1.44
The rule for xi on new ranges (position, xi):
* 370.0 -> 1.44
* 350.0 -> 1.7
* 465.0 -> 0.69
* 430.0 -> 1.44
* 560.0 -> 1.32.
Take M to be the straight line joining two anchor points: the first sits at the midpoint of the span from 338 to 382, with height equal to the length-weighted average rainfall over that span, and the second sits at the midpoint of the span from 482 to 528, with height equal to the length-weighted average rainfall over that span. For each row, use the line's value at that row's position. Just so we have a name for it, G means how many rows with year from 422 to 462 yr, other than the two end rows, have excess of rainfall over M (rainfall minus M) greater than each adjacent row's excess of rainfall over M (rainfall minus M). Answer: 1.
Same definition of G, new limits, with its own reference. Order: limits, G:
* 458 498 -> 1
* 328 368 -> 1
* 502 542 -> 2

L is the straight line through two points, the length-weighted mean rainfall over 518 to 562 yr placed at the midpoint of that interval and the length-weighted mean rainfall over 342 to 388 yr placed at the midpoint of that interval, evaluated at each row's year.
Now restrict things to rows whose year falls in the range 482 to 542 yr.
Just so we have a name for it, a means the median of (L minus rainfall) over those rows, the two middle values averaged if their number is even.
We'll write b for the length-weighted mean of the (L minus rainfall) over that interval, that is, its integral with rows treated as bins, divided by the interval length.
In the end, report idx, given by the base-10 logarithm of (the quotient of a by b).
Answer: -0.11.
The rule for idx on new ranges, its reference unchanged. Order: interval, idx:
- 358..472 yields -0.65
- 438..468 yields -0.07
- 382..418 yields -0.27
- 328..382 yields 0.40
